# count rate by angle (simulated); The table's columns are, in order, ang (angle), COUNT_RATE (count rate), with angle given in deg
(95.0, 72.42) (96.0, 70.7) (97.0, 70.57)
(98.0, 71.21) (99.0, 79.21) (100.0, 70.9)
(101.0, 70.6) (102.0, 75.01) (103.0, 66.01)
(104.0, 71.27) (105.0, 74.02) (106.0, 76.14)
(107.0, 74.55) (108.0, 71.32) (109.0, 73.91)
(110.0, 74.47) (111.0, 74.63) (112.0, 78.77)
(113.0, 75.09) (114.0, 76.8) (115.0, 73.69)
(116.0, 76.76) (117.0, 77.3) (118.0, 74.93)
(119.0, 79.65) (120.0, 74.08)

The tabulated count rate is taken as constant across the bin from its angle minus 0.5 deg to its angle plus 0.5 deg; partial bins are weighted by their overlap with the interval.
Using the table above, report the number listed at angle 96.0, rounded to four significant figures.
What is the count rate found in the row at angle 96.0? 70.70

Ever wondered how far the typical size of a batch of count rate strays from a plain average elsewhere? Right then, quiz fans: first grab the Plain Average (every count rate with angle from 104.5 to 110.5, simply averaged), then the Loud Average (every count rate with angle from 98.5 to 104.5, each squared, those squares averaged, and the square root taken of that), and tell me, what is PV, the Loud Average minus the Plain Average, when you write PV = -1.8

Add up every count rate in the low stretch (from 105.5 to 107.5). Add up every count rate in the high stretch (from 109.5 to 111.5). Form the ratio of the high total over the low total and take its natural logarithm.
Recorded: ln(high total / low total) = -0.01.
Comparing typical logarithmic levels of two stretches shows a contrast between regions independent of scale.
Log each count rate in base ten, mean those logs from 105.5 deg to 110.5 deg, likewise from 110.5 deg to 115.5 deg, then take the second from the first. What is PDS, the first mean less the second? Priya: -0.010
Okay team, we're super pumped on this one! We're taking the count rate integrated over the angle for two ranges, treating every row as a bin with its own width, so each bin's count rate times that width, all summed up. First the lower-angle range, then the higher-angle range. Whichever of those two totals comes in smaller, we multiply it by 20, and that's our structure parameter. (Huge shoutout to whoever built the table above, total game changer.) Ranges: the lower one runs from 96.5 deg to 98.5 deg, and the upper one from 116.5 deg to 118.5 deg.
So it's 2836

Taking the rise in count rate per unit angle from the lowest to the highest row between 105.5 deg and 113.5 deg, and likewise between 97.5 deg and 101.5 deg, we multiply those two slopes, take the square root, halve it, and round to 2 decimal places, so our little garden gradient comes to 0.09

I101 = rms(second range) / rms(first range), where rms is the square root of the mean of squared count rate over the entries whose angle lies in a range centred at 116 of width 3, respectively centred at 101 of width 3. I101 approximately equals 1.05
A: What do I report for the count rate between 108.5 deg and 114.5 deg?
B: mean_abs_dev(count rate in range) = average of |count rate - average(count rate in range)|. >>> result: 1.4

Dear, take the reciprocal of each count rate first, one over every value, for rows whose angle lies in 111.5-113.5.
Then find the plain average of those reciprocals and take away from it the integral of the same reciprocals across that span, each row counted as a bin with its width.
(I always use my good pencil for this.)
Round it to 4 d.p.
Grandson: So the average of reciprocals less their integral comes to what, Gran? -0.0130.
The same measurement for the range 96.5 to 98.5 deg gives -0.0141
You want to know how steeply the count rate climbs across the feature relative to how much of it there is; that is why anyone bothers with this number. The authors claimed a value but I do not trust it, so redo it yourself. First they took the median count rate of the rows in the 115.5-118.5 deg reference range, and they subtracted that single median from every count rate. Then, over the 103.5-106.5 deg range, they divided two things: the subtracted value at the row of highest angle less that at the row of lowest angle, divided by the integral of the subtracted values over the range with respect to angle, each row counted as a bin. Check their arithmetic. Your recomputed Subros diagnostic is -0.55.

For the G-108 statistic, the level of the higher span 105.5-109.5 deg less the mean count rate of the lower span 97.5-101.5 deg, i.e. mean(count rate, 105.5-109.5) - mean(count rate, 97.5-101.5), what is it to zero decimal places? 1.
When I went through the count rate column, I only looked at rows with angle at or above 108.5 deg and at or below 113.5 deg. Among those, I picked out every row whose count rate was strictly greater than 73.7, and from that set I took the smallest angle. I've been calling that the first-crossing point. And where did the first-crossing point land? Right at 109.0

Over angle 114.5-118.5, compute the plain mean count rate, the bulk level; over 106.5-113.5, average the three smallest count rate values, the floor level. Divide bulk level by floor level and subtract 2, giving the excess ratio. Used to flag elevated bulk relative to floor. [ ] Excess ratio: -0.97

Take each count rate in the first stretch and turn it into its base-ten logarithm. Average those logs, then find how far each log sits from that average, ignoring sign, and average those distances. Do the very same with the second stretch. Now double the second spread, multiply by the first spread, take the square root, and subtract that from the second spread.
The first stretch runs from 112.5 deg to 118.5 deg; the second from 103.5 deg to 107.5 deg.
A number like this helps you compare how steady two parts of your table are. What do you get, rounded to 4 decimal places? -0.0024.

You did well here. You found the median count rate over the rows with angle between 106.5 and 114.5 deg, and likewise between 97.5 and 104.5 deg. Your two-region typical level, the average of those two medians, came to 72.9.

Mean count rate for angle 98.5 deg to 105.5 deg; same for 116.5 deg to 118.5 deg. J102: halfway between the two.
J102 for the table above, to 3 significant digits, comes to 74.3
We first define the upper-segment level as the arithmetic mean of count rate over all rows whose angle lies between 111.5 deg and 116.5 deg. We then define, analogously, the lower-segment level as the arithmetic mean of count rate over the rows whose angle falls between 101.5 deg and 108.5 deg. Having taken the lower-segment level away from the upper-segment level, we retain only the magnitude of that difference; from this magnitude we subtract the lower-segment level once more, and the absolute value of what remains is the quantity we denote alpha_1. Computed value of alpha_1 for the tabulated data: 69.0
